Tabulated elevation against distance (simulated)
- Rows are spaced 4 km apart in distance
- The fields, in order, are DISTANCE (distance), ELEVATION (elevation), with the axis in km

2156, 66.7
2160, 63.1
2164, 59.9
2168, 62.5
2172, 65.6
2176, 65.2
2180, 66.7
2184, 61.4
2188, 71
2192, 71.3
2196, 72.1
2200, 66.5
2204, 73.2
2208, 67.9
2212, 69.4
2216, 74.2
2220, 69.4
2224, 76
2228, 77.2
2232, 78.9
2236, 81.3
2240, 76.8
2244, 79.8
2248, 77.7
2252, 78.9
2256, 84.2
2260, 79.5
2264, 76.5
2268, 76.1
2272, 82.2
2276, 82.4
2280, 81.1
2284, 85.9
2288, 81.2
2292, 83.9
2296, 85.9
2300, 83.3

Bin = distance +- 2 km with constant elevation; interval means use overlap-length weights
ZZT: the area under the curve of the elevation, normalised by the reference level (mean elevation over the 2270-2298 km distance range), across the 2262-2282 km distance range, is 19.1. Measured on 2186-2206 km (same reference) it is 17.0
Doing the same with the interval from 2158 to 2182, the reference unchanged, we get 18.4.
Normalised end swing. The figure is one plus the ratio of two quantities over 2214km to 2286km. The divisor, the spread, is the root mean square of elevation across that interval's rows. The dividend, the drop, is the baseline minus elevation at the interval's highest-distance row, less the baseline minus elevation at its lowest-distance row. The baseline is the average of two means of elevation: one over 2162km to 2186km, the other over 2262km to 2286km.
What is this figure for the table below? 0.85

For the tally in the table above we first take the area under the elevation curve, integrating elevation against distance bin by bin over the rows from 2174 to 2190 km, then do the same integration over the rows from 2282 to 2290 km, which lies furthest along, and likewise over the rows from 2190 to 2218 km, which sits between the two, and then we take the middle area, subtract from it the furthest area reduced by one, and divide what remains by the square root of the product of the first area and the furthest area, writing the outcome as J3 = 1.6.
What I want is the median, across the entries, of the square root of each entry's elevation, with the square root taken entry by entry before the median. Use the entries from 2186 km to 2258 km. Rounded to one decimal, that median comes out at 8.7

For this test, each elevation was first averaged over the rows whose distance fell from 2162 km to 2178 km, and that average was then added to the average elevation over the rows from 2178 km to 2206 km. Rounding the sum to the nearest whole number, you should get 132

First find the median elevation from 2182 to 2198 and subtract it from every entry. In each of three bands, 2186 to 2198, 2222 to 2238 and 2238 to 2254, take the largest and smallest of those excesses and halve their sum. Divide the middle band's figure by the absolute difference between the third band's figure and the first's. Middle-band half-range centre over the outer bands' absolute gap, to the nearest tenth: 1.1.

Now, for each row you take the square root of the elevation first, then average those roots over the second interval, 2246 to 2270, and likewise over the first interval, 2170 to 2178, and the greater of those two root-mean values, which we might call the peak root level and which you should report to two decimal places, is 8.88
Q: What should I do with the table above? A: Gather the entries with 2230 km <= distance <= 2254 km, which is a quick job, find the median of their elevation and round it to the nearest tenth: 78.9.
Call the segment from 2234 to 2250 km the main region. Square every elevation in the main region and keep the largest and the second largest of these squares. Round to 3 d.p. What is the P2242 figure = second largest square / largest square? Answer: 0.963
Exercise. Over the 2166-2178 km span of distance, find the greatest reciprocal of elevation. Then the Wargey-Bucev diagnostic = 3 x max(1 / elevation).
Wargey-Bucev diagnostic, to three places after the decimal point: 0.048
